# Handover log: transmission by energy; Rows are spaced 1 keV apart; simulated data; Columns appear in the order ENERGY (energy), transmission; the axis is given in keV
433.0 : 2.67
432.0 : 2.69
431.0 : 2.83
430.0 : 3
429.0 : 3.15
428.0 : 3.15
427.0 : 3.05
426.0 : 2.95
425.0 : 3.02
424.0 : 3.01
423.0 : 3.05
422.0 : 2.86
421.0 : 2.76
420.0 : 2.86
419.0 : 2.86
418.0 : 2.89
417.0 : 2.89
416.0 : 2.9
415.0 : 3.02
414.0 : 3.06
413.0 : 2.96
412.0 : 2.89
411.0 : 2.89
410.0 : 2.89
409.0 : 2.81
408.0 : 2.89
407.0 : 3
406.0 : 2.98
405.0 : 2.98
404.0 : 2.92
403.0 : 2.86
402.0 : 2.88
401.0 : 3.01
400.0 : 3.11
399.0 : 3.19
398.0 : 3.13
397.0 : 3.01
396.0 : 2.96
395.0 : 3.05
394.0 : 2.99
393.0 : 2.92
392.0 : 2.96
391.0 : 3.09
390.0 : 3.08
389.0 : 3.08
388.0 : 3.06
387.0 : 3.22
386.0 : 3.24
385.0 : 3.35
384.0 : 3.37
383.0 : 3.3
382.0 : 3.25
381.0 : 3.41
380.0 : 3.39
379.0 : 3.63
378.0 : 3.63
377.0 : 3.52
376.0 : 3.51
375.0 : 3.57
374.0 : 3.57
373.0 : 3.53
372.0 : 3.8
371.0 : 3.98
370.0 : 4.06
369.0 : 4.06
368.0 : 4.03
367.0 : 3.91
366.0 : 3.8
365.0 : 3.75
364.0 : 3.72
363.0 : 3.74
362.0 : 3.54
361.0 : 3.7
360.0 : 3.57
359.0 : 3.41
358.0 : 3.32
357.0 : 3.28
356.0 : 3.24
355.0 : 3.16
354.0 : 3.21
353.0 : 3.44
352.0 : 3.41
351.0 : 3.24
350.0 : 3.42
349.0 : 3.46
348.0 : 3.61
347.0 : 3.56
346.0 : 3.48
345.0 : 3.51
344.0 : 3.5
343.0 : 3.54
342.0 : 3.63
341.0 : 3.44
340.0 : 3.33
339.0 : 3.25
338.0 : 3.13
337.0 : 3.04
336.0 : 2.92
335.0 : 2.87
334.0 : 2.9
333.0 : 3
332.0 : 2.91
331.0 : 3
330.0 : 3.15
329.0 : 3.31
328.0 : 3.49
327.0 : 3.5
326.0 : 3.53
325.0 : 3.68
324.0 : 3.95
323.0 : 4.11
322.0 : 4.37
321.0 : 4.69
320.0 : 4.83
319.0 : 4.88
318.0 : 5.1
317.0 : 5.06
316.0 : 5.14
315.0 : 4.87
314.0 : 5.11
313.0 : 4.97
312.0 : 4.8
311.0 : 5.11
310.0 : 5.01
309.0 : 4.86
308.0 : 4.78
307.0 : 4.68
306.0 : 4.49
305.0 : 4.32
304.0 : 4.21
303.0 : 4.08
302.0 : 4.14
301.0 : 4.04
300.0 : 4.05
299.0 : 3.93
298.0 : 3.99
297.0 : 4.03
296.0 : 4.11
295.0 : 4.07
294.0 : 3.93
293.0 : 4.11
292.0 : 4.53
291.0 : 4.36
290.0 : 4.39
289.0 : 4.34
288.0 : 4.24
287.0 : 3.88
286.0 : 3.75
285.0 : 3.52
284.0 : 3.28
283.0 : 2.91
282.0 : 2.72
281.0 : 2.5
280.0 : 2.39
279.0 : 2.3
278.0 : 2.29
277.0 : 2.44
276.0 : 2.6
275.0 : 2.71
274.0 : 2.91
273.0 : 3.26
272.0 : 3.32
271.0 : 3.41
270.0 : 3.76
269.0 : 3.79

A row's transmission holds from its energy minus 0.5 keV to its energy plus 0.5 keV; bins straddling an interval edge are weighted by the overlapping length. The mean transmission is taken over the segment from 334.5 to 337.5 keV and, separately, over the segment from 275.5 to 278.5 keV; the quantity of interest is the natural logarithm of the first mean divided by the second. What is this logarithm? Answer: 0.19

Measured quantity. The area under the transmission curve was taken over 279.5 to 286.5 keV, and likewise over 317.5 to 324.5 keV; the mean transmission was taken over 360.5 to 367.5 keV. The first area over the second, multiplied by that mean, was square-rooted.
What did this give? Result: 1.57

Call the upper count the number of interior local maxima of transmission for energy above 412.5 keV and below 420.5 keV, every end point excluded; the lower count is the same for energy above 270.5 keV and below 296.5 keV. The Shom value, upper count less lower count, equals -1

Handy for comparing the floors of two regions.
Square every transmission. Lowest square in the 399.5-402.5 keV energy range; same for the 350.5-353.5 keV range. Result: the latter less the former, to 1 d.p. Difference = 2.2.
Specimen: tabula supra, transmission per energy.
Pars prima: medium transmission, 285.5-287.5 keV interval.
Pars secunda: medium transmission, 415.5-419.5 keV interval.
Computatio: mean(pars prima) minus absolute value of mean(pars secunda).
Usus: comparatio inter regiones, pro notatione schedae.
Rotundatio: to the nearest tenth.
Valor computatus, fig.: 0.9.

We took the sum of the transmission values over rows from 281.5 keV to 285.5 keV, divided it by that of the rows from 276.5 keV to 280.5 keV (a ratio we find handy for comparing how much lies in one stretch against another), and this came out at 1.3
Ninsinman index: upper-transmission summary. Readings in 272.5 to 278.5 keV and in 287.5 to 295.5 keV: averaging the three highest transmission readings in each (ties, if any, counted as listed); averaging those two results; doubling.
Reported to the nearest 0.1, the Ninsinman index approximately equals 7.4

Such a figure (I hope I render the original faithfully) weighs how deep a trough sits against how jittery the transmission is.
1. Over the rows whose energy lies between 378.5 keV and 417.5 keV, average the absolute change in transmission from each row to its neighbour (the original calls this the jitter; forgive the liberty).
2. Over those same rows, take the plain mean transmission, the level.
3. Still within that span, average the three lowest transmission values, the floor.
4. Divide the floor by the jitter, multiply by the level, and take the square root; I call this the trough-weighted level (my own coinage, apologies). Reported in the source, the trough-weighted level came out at 11.3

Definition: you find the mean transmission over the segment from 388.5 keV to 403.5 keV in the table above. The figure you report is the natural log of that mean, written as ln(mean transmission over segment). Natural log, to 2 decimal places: 1.11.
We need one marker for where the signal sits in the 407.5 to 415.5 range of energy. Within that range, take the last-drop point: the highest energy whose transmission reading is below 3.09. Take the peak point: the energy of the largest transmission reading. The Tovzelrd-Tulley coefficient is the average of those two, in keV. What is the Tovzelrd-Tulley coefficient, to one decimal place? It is 414.5 keV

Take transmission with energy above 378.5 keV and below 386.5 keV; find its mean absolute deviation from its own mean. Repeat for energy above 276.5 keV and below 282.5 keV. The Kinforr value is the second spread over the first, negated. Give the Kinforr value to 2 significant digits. -1.4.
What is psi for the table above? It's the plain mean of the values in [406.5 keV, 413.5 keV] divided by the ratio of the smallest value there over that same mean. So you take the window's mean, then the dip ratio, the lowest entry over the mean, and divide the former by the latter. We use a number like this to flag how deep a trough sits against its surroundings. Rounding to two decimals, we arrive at 3.00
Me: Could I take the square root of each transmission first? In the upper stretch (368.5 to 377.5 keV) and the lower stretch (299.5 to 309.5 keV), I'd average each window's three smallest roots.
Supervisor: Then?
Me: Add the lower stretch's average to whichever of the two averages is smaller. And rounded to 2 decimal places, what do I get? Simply 3.89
